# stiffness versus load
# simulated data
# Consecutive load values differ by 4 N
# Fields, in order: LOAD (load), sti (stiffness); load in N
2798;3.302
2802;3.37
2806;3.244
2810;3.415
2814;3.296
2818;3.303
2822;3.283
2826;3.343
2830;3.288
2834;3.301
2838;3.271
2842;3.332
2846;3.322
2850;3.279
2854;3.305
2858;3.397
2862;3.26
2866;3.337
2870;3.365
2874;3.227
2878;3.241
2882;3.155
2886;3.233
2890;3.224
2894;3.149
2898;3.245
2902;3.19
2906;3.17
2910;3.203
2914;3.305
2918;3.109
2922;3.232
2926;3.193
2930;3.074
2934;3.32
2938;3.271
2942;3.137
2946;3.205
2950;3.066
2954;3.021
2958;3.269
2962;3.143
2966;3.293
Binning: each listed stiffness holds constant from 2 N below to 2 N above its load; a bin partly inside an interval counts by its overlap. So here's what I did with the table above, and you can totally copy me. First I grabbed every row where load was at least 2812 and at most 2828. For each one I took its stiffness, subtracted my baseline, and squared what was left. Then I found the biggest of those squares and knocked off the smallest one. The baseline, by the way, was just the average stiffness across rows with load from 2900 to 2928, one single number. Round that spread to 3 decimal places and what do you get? 0.014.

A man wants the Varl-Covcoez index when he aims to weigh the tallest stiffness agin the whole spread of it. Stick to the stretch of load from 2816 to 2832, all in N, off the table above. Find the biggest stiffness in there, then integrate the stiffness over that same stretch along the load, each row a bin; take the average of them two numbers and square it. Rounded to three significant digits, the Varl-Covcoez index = 790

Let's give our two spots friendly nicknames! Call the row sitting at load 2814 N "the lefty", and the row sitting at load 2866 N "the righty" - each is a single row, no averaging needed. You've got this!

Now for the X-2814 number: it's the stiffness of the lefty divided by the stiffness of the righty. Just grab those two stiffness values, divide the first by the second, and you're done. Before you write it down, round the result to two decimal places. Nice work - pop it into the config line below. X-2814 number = 0.99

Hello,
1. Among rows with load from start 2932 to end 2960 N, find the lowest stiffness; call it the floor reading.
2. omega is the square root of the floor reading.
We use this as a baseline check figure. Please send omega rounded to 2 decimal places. 1.74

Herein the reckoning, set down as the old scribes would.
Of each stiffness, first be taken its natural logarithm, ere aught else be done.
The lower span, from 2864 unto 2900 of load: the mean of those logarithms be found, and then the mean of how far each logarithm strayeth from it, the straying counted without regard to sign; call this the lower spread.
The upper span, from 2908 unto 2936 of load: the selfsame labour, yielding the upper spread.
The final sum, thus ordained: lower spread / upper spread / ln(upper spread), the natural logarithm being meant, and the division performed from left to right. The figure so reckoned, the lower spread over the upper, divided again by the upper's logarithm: -0.18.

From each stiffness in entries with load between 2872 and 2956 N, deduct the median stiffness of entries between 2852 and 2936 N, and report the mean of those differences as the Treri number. -0.043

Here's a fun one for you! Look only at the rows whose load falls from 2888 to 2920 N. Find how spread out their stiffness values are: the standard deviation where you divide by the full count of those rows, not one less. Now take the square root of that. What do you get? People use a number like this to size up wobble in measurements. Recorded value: 0.24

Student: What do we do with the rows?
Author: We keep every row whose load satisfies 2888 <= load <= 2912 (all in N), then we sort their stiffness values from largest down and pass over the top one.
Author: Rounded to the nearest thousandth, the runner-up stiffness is 3.224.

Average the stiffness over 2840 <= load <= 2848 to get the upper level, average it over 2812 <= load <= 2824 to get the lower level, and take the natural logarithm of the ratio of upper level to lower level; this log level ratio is 0.010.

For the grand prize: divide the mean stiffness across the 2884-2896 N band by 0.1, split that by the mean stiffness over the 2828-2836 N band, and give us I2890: 9.7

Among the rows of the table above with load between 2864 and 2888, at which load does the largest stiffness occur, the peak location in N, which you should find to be 2870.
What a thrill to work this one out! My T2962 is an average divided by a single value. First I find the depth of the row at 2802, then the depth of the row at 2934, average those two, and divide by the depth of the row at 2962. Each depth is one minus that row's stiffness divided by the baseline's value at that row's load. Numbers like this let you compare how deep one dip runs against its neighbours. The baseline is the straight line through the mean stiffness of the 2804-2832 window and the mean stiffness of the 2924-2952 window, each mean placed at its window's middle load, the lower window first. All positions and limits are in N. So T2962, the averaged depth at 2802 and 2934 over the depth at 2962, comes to -7.3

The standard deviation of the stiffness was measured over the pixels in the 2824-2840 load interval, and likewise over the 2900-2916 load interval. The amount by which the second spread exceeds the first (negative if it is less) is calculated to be 0.03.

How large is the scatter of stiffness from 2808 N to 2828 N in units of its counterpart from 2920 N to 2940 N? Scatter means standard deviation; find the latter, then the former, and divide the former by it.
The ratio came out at 0.57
